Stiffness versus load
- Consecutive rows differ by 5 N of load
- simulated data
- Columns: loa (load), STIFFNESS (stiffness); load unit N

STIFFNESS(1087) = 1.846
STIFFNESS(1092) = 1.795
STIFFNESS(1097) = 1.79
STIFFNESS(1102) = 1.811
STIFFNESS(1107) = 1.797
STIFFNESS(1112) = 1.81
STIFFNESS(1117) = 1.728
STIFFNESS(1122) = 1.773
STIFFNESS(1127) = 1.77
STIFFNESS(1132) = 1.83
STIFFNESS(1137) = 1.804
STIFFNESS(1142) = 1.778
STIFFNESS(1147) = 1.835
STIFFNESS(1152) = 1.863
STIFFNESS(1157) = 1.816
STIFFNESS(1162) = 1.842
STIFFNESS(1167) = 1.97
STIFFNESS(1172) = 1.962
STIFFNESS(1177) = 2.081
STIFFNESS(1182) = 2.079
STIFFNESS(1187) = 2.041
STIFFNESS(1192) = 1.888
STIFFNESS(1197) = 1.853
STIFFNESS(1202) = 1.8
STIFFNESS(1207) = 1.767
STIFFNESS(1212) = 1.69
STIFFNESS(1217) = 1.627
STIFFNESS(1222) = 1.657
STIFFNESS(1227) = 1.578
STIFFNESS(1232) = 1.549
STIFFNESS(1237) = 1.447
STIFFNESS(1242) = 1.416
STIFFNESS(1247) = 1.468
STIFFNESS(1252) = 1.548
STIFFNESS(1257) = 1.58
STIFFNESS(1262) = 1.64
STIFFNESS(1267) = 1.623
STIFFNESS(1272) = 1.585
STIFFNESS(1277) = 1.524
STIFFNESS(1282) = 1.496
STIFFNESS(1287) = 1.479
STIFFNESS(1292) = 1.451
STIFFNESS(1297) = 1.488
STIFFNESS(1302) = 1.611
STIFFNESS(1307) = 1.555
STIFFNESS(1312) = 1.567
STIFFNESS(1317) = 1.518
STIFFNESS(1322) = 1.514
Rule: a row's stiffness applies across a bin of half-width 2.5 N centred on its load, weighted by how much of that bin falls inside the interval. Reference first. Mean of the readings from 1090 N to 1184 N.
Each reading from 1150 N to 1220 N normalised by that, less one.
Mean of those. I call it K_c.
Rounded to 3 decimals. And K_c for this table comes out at 0.015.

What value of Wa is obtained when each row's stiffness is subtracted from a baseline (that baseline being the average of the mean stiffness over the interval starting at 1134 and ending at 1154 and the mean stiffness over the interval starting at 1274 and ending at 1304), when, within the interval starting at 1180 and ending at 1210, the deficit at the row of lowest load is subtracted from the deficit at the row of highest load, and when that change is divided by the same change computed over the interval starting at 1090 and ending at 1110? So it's -156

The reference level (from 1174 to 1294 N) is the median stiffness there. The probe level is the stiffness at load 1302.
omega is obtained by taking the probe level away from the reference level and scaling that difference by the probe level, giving -0.004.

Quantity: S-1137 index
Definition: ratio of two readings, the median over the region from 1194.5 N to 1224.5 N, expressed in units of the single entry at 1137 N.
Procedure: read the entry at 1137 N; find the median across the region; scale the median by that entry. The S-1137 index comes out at 0.96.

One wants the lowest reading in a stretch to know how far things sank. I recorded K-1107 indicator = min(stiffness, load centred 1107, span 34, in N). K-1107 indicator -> 1.728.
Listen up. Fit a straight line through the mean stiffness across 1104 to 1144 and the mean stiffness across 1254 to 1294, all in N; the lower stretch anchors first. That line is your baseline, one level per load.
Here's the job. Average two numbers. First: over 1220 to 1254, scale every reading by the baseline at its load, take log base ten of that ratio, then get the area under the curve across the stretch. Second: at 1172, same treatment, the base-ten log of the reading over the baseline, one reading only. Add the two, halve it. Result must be -0.39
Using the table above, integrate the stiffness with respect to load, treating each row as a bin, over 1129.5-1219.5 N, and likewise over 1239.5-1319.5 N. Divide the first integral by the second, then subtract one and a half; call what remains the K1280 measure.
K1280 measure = -0.1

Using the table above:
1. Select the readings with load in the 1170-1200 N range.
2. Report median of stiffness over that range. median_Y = 2.0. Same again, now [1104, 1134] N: 1.8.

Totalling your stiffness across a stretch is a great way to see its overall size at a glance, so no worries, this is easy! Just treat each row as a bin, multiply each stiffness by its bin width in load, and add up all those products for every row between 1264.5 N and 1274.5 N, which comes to 16.0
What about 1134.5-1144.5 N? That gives 17.9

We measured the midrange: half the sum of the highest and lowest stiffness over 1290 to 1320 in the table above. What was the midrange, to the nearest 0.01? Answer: 1.53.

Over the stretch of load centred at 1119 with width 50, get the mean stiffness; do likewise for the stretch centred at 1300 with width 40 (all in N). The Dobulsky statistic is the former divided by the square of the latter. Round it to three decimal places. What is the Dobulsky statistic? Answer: 0.774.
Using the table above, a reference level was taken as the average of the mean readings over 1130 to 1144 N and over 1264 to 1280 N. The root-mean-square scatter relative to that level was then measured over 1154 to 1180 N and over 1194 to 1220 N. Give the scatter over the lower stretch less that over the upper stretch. 0.16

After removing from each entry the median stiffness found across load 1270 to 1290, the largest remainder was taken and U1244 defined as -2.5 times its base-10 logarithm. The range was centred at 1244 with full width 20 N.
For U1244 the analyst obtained 3.6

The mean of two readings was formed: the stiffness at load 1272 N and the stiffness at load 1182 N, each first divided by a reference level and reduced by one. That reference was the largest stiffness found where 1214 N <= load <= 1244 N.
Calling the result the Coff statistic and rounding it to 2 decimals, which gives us 0.11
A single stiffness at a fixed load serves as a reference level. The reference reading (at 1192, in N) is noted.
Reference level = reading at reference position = 1.888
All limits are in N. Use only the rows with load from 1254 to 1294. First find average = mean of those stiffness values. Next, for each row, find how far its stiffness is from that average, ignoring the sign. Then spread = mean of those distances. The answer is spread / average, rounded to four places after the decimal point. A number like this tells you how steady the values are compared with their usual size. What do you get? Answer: 0.0386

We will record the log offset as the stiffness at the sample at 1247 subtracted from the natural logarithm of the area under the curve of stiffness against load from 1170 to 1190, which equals 2.24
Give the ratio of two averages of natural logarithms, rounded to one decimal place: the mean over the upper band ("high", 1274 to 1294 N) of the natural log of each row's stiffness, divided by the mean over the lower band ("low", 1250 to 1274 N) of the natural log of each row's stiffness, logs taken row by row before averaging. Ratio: 0.9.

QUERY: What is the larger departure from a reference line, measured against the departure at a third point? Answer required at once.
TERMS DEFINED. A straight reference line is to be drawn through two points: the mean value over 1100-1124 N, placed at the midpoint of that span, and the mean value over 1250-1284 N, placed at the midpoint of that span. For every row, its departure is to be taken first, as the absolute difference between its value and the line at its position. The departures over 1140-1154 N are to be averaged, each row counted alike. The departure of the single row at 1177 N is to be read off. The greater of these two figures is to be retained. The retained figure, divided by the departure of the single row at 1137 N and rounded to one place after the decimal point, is 7.1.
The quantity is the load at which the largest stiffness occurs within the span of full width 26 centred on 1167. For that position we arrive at 1177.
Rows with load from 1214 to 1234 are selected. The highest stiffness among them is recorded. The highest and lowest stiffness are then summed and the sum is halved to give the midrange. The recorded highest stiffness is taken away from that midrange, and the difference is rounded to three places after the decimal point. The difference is -0.054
